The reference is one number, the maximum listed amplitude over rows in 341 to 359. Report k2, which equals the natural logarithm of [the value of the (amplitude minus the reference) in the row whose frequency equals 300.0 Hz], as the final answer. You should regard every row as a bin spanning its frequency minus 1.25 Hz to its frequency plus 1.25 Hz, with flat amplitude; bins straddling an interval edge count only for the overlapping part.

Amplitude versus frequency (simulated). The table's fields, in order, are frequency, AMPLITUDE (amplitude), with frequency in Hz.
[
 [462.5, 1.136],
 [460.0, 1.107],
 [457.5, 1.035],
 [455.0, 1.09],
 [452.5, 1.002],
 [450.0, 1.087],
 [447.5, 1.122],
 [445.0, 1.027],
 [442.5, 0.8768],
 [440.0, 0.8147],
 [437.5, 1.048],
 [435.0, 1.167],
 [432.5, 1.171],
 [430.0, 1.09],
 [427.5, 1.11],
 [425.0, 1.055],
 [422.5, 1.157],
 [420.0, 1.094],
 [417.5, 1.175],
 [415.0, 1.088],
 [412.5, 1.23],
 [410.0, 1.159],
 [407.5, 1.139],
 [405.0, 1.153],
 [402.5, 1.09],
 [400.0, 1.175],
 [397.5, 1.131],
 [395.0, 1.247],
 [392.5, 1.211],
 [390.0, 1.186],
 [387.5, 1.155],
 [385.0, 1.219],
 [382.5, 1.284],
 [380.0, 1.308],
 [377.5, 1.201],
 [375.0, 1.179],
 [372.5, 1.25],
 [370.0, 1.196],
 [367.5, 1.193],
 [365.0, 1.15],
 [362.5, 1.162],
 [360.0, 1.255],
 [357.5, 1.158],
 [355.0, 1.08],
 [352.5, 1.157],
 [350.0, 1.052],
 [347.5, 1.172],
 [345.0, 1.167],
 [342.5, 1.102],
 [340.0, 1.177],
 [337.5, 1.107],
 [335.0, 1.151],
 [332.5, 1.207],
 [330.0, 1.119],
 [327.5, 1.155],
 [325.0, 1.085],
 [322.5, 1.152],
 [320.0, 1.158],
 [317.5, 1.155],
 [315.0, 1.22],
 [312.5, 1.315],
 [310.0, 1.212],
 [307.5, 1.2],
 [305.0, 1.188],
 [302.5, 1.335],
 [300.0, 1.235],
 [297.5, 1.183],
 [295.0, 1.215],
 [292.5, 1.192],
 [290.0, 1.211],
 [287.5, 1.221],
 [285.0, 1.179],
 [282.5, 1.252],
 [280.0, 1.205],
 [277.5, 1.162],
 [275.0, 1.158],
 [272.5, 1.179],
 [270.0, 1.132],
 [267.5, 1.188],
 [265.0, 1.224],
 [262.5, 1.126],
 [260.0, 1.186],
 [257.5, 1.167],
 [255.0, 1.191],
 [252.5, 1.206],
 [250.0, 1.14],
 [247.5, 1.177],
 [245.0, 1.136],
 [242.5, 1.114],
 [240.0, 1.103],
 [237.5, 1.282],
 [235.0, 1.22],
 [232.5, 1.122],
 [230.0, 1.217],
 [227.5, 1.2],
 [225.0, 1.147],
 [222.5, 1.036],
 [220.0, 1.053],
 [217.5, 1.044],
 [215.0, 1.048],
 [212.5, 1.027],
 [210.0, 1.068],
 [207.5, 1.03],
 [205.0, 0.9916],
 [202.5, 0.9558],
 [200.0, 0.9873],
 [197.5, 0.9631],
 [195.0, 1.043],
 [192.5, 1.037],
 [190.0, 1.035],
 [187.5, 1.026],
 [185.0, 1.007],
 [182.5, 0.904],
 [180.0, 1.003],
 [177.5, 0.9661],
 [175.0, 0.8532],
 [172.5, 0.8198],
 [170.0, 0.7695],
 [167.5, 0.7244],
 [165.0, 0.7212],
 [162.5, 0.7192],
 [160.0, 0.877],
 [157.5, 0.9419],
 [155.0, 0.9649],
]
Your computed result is -2.8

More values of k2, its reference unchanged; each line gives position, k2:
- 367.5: -3.9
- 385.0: -3.1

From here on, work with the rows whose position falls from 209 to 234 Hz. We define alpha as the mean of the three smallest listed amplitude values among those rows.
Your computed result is 1.04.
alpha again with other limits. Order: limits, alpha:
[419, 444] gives 0.91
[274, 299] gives 1.17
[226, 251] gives 1.11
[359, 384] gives 1.16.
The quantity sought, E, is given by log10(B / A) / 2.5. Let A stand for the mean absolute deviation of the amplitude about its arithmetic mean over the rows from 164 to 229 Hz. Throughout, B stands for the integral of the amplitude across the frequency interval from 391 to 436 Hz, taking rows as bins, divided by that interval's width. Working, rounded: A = 0.087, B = 1.15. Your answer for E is 0.447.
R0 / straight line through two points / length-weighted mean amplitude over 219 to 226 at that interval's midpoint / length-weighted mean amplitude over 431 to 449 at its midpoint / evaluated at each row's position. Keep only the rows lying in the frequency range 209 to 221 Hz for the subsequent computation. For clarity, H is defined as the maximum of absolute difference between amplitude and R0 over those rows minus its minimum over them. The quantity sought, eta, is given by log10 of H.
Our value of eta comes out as -1.39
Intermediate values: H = 0.04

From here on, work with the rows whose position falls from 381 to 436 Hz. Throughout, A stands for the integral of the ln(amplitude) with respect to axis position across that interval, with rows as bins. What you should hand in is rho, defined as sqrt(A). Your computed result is 2.8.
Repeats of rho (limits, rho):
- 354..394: 2.7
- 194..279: 3.1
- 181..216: 0.5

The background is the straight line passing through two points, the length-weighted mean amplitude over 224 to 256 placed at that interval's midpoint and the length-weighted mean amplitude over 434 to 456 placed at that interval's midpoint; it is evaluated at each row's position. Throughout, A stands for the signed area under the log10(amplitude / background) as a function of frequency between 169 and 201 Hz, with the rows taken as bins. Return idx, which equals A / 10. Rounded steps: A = -3.4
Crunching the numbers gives -0.34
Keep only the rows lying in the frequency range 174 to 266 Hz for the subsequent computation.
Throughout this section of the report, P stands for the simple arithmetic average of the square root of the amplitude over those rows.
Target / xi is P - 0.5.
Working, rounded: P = 1.04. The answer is 0.539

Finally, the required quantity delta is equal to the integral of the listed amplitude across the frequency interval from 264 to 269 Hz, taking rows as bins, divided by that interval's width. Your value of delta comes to 1.20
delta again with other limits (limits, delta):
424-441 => 1.07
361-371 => 1.18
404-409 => 1.15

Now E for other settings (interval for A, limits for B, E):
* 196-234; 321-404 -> 0.513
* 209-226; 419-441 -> 0.642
